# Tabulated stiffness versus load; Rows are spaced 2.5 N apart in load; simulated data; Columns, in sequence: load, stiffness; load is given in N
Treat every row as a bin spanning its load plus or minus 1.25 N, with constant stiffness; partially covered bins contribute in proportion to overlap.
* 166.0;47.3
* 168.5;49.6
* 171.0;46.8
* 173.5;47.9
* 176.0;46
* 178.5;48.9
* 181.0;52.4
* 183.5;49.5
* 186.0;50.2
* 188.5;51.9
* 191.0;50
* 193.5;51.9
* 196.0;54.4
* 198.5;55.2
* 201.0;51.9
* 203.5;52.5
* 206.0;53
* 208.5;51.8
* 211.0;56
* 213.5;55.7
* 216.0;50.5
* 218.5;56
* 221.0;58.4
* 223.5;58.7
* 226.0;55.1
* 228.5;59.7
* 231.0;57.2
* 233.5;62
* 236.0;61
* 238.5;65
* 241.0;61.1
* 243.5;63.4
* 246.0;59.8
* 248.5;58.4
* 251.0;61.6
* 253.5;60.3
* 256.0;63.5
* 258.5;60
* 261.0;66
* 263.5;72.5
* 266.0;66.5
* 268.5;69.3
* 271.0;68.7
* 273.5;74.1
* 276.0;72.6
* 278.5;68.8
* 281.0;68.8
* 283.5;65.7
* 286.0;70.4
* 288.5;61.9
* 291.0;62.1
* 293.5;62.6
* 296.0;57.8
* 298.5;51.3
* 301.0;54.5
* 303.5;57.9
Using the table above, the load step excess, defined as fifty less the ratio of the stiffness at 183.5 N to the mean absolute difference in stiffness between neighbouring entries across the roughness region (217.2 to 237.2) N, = 32.0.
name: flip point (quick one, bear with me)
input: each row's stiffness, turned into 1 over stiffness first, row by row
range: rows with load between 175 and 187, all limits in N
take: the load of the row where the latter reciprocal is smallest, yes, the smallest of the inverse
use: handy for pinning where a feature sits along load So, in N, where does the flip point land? 181.0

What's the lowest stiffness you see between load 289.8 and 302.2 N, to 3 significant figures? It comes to 51.3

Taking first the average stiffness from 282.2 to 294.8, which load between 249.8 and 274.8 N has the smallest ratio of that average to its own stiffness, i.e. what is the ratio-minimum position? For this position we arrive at 273.5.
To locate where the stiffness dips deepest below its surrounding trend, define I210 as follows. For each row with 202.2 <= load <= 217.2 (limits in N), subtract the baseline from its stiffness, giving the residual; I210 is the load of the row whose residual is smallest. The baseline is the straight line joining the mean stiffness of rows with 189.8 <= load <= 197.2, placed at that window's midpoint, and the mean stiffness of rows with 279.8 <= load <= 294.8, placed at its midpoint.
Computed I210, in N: 216.0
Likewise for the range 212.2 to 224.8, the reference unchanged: 216.0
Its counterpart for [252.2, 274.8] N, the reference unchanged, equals 258.5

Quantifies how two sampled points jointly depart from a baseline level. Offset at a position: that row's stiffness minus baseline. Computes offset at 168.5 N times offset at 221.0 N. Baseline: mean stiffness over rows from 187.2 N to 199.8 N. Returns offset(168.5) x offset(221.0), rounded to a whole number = -18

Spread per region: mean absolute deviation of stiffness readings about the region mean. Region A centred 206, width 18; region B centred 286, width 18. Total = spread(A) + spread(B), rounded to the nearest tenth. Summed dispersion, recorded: 4.7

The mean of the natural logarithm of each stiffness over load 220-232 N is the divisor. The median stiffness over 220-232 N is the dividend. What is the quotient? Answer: 14.4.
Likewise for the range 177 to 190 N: 12.8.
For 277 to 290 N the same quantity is 16.4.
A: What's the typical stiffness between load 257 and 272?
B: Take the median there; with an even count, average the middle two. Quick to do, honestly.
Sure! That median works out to 68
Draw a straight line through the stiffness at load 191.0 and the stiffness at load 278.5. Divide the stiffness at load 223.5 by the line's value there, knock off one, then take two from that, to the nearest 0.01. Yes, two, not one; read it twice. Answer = -1.97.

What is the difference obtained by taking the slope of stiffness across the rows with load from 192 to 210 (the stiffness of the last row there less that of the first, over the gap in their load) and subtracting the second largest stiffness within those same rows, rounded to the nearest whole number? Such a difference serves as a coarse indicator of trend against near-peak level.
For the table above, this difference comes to -54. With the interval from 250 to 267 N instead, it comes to -66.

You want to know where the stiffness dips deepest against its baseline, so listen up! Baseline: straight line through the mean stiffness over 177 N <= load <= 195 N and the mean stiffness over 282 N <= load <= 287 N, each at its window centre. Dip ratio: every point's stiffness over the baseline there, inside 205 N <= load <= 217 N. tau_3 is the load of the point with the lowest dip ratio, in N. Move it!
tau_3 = 216.0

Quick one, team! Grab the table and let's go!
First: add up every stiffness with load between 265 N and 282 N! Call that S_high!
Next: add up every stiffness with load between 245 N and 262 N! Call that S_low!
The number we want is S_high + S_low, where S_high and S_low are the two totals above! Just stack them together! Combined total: 918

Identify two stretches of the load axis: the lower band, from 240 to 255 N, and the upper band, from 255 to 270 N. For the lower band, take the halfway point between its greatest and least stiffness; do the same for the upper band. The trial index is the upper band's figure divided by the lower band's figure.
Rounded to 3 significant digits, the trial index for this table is 1.09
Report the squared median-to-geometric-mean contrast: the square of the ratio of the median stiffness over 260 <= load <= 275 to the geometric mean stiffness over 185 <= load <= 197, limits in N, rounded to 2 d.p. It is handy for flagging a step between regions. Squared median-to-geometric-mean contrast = 1.78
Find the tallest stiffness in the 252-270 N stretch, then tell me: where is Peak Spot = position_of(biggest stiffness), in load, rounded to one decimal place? 263.5 N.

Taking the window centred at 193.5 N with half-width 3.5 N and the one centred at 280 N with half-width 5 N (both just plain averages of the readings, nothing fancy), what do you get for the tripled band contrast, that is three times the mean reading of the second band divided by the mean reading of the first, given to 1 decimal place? 4.0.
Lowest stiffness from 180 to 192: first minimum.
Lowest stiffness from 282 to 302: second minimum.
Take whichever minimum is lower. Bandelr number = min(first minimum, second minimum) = 49.5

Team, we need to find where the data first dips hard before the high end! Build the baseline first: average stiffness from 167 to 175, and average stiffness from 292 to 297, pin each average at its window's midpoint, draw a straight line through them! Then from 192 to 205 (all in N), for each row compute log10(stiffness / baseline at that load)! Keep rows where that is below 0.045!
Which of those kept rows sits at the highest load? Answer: 203.5 N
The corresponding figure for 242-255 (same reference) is 253.5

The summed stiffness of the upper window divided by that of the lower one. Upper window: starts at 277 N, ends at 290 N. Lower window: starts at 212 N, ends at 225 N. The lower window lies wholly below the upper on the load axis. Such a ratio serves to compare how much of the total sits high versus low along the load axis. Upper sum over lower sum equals 1.2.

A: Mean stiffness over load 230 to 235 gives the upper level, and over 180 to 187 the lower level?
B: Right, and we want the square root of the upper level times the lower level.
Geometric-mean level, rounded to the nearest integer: 55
